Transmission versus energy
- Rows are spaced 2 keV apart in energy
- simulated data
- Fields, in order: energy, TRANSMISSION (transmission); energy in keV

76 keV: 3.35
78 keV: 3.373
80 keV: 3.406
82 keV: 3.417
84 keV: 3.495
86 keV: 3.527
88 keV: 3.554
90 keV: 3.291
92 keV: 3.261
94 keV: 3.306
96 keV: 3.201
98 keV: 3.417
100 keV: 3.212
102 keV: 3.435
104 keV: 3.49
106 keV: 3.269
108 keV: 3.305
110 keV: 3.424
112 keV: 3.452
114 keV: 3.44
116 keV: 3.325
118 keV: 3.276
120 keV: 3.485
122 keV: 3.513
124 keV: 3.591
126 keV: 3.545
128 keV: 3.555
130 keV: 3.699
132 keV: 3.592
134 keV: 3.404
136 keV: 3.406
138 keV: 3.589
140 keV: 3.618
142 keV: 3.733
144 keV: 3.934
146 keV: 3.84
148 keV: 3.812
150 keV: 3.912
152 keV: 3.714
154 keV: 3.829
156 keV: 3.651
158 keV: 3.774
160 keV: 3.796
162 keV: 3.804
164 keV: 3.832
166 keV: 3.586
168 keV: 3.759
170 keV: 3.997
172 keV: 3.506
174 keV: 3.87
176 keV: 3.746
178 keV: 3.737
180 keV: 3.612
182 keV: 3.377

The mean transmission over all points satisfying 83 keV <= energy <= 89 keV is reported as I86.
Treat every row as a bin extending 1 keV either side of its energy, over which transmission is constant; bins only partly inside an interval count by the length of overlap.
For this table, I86 3.53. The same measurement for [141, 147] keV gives 3.84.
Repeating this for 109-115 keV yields 3.44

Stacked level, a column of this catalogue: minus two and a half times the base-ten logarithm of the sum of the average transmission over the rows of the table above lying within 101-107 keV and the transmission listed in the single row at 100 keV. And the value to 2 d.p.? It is -2.05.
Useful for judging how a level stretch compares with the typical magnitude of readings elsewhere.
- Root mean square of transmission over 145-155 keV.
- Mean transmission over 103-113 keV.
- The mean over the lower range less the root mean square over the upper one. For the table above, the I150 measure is -0.4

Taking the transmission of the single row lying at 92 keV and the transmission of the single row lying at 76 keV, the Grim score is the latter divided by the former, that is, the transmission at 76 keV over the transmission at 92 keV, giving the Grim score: 1.03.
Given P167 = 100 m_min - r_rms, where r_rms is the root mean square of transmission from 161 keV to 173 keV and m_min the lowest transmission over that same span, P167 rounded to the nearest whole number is 347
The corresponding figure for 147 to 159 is 361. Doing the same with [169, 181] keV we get 347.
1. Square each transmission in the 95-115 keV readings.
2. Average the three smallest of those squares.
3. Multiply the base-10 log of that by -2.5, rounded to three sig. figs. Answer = -2.54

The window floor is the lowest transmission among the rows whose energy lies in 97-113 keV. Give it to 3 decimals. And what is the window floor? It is 3.212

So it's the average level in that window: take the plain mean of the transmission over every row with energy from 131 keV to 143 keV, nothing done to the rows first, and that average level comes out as 3.56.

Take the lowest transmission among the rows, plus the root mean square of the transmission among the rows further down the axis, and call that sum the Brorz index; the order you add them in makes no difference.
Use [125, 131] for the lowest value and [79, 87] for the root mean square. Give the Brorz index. 7.0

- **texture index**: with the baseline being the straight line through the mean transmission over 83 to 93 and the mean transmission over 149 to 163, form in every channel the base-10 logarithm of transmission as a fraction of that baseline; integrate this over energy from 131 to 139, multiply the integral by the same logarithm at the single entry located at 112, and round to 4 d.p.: 0.0021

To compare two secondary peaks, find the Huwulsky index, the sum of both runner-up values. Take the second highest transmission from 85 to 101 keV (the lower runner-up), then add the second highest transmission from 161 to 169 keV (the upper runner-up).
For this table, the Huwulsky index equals 7.33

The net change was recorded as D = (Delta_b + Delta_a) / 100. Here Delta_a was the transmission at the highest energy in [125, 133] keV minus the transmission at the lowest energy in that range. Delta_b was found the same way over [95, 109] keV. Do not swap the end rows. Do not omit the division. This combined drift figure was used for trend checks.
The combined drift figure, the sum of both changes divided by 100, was 0.0015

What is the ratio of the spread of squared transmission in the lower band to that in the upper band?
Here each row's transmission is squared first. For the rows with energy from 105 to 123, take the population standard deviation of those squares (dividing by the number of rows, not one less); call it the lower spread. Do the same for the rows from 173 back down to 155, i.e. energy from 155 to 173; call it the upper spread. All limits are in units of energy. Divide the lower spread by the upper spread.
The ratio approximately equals 0.58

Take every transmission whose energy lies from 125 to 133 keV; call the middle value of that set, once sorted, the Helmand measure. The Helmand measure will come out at 3.57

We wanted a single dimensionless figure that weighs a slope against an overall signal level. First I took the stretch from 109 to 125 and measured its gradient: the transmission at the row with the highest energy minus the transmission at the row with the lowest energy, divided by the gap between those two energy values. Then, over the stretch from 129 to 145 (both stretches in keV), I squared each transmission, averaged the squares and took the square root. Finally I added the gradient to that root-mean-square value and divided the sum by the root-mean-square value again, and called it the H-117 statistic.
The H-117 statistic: 1.00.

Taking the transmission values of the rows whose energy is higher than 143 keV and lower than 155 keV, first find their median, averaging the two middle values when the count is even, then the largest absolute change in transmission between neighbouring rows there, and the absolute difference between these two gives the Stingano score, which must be 3.64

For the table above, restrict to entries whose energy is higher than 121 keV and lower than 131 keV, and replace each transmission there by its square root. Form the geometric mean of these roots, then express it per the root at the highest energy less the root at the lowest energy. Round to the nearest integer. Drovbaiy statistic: 39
